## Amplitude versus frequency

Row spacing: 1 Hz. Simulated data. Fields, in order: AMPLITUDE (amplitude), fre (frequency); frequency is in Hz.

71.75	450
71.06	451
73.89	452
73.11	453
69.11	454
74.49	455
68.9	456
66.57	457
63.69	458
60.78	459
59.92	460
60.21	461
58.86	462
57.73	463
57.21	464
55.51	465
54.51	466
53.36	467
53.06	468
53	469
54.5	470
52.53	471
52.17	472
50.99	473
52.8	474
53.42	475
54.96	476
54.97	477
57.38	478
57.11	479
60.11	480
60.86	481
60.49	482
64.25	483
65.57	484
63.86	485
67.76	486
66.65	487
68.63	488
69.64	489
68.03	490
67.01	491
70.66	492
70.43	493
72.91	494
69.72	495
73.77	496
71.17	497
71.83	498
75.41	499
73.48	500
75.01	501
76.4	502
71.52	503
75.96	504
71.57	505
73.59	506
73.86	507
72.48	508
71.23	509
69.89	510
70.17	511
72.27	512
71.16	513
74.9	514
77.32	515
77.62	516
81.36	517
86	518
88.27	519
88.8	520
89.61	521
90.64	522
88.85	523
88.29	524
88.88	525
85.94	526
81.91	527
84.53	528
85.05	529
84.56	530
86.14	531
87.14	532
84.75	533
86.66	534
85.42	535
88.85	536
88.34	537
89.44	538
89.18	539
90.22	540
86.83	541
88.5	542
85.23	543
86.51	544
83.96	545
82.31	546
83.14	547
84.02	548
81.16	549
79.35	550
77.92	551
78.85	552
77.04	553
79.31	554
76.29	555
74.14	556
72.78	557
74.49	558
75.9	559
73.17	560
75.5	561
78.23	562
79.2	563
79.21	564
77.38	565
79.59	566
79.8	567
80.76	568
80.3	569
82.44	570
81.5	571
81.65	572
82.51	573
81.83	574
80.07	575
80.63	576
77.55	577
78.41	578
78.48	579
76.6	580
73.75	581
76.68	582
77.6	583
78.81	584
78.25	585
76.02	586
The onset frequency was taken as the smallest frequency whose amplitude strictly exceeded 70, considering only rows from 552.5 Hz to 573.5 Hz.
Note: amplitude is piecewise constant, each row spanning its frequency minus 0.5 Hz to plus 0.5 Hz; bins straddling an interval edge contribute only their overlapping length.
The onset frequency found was 553 Hz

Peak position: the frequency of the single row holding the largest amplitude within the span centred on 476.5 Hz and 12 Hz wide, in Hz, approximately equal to 481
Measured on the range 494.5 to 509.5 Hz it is 502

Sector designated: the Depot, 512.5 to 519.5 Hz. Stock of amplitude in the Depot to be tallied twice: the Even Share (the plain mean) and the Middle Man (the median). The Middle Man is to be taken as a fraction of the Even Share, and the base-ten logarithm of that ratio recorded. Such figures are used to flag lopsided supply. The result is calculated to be -0.0105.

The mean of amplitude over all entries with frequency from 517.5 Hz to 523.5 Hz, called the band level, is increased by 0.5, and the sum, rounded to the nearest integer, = 89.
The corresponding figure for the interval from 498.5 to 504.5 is 75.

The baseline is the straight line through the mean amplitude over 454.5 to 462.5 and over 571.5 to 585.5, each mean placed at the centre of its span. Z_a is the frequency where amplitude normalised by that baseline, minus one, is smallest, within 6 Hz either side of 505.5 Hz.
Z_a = 510 Hz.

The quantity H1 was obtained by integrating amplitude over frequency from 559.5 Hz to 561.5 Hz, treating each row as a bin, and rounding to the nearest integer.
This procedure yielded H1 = 149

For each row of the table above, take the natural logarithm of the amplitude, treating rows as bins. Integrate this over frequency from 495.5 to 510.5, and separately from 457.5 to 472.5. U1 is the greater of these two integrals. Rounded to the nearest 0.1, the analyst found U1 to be 64.4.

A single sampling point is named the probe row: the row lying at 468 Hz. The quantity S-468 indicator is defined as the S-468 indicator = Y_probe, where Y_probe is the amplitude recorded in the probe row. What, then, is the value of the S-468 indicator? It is 53.06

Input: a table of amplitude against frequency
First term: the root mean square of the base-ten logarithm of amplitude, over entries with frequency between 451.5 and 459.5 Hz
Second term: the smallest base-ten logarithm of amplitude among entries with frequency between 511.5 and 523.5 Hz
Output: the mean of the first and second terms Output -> 1.84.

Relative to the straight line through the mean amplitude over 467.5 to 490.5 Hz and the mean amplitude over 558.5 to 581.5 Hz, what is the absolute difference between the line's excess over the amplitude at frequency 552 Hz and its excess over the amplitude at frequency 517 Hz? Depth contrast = 10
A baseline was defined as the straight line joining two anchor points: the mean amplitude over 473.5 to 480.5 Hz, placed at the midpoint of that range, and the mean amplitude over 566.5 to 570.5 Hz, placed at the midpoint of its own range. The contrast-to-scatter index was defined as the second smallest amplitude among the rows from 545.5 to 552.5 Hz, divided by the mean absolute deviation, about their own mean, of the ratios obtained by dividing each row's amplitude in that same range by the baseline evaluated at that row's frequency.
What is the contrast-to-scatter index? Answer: 2446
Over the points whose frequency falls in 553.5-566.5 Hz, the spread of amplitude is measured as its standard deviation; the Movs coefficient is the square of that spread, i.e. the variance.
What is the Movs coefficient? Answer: 6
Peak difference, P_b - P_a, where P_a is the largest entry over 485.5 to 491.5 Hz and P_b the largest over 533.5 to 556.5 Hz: 21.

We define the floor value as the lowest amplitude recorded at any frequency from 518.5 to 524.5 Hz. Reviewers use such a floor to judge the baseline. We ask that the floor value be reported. 88.27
